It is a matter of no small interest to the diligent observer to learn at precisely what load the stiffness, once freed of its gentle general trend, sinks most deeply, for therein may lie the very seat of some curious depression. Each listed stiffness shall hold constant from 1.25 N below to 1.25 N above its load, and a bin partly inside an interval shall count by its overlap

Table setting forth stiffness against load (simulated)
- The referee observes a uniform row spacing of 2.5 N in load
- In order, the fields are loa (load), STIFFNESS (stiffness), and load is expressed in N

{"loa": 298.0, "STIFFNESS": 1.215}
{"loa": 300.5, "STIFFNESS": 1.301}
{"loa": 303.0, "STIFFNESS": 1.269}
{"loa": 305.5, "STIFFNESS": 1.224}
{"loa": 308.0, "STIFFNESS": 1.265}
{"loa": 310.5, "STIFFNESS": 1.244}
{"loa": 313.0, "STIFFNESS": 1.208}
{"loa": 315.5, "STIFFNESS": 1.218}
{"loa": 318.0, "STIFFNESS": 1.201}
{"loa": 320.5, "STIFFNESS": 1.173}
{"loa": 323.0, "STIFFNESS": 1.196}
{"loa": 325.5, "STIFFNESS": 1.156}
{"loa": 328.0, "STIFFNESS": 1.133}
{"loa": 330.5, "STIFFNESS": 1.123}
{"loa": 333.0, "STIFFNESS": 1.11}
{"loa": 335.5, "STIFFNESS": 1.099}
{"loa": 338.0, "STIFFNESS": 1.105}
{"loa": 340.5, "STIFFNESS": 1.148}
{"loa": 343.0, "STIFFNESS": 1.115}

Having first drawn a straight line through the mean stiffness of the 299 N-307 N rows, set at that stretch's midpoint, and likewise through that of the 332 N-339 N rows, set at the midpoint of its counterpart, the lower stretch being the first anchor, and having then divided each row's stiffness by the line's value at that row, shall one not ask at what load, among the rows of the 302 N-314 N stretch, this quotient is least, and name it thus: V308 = 305.5 N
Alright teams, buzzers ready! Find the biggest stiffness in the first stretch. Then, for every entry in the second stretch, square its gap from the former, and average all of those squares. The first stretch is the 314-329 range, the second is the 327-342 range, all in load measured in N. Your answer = 0.0100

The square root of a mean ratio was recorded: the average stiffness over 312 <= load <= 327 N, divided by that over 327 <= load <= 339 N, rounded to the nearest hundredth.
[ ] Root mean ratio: 1.03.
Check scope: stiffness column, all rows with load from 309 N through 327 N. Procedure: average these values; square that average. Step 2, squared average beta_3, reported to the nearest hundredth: 1.44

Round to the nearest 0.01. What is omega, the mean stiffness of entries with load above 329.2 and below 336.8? 1.11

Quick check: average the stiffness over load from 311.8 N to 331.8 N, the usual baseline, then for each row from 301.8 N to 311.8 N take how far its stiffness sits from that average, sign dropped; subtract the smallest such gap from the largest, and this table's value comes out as 0.0450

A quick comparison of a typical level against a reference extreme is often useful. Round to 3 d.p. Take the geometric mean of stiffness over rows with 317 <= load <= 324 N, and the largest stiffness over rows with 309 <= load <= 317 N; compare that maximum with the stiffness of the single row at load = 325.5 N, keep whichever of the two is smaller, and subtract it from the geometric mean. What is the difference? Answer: 0.034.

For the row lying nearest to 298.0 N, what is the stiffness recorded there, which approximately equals 1.215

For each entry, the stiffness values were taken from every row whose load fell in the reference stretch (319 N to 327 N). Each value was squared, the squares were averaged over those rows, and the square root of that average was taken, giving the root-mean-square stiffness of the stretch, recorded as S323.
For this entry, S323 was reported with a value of 1.18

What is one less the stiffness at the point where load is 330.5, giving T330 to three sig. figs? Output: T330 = -0.123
